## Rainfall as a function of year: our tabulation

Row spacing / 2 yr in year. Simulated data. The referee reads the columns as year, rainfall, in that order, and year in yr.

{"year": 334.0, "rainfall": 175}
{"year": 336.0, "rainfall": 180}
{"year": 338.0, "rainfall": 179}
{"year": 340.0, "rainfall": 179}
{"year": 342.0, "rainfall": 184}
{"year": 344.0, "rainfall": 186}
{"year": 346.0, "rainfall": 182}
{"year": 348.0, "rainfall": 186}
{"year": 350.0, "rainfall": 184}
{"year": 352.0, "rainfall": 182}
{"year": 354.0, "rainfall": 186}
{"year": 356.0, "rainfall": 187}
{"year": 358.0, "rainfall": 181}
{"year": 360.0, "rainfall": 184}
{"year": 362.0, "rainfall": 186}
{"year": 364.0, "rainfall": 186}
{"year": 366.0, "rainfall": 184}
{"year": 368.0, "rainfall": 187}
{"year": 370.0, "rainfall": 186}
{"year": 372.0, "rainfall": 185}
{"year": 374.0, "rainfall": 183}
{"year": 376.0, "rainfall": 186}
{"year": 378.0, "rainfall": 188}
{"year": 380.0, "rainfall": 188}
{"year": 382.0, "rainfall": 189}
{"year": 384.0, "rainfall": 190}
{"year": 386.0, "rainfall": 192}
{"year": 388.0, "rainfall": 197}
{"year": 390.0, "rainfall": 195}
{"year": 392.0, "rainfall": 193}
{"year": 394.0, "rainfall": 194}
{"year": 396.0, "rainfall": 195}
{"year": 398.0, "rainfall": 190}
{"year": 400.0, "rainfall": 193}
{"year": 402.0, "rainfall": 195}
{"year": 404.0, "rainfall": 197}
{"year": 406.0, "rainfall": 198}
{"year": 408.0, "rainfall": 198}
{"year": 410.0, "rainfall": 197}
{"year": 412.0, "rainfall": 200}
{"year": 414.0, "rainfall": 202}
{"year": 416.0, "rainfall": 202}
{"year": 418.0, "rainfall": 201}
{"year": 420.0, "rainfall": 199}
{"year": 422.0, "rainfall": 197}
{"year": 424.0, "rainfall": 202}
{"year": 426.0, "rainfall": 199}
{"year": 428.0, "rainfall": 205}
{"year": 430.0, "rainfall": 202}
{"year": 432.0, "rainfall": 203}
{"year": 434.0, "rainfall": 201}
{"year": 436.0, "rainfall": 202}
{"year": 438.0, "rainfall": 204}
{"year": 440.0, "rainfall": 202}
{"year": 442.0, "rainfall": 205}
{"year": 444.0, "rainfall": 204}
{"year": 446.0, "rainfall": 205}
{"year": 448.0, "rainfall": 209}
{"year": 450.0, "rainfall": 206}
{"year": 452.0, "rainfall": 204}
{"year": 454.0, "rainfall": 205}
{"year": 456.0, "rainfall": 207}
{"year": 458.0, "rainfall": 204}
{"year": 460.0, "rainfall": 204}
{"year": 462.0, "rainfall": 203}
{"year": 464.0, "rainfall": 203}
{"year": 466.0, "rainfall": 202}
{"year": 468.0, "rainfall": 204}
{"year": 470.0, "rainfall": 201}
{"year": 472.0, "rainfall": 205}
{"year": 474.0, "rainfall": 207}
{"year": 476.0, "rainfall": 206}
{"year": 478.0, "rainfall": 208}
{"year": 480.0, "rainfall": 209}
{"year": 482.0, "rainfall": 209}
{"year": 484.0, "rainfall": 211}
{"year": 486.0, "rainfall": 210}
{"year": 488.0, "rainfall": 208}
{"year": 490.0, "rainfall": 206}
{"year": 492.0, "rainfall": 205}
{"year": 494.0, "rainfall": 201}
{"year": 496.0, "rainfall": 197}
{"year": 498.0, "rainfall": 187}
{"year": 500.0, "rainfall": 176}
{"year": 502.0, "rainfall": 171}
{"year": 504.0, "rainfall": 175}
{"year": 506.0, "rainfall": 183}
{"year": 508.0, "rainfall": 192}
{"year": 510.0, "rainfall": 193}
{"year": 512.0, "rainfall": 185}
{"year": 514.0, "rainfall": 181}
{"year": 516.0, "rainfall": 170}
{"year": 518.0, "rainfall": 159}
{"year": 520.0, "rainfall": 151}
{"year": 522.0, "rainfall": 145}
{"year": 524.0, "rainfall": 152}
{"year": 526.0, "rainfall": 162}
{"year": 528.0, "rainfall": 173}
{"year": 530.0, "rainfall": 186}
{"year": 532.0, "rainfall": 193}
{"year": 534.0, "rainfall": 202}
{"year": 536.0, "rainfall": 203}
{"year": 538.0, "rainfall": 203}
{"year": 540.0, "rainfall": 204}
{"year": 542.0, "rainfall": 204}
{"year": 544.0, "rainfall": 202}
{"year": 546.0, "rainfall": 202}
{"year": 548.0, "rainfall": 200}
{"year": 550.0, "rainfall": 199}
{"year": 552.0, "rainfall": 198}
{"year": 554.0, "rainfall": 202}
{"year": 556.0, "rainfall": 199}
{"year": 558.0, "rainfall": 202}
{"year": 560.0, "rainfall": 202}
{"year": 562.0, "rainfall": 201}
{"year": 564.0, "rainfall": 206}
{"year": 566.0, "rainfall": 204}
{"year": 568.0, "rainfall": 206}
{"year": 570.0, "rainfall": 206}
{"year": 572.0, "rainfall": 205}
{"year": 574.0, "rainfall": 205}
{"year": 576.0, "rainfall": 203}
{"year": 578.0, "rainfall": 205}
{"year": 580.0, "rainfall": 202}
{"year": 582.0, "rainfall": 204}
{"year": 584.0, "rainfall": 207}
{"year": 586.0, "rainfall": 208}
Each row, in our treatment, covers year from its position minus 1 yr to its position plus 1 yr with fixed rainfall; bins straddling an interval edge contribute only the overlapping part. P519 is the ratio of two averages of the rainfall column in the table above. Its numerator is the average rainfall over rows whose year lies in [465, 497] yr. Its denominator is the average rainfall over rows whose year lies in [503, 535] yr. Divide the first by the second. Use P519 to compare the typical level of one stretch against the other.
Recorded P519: 1.17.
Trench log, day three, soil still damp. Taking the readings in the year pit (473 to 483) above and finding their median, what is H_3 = 208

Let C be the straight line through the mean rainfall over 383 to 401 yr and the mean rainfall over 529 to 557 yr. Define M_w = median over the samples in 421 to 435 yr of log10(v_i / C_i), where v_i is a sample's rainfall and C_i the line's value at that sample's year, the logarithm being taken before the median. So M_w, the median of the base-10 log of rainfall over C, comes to 0.016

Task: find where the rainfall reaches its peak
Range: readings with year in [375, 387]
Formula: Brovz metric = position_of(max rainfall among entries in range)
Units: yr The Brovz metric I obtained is 386.0 yr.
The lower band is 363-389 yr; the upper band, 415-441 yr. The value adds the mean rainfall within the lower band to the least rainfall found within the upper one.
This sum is 385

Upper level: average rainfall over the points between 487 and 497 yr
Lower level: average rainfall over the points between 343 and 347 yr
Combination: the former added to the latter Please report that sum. 387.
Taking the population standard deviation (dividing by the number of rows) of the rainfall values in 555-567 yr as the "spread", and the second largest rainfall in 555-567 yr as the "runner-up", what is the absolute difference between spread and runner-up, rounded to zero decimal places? 202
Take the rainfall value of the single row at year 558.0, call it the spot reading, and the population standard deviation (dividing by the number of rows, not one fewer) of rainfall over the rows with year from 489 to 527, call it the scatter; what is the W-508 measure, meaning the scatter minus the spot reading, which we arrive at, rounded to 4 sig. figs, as -183.9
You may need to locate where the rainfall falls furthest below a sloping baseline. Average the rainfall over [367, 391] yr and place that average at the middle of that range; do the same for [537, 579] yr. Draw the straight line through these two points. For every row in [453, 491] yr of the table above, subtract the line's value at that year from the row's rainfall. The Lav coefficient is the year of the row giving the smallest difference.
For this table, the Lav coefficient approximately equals 470.0 yr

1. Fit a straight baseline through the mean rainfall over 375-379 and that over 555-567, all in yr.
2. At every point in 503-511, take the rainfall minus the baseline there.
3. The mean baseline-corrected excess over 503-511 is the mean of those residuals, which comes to -12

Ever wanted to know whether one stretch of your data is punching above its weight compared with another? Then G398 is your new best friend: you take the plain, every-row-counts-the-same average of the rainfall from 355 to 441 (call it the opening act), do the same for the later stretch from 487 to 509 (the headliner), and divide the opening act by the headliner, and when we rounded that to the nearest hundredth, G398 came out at 1.02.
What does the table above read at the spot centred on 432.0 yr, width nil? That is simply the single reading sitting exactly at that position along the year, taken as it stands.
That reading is 203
